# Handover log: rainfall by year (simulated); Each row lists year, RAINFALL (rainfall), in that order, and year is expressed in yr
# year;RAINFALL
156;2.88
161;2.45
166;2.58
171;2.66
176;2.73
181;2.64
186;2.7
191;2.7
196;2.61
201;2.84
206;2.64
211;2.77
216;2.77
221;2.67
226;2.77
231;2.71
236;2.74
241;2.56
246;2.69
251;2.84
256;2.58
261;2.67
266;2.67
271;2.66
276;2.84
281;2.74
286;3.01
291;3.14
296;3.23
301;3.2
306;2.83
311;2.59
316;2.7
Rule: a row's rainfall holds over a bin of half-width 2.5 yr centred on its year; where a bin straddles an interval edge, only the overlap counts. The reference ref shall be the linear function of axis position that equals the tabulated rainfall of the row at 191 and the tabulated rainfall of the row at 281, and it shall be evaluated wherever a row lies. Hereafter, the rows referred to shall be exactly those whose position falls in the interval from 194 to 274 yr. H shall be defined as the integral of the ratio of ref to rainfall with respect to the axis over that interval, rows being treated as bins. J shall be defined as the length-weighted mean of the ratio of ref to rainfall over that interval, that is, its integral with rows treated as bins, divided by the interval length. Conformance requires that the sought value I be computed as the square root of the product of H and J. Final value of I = 9.0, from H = 81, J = 1.01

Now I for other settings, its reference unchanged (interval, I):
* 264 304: 5.9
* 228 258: 5.6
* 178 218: 6.3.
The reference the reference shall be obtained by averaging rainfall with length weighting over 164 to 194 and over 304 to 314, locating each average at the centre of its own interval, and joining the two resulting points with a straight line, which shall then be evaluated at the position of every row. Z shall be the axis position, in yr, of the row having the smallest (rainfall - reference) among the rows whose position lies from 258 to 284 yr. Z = 271 yr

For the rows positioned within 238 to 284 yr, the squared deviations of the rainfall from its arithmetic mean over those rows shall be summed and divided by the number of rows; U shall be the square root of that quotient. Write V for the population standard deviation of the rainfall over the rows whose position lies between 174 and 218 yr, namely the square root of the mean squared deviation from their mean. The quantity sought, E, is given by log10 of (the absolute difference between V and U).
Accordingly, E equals -1.64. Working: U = 0.093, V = 0.070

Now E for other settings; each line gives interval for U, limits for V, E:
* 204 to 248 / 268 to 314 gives -0.80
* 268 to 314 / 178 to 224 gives -0.81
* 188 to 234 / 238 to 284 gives -1.63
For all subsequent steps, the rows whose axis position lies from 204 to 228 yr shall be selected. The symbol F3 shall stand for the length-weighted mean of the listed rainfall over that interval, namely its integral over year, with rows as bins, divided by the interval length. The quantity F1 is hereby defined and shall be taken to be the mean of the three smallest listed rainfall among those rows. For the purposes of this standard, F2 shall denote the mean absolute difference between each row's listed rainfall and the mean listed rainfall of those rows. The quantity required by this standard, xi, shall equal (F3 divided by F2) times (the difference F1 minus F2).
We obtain 130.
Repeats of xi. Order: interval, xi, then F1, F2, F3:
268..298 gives 39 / 2.75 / 0.190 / 2.93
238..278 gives 89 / 2.60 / 0.076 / 2.69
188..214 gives 94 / 2.65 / 0.074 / 2.71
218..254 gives 113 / 2.64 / 0.062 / 2.71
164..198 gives 159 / 2.61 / 0.043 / 2.66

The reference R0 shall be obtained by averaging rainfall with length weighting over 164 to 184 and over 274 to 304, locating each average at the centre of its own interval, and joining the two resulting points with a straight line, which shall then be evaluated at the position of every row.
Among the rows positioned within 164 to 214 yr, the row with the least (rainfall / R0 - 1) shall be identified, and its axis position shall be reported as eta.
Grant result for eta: 206 yr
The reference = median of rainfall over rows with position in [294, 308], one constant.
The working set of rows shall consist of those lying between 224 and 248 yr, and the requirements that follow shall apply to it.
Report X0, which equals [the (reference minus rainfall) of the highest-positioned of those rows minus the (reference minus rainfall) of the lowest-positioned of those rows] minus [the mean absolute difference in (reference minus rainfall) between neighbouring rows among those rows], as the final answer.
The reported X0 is -0.020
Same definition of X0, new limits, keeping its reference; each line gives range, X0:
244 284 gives -0.163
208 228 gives -0.067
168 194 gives -0.095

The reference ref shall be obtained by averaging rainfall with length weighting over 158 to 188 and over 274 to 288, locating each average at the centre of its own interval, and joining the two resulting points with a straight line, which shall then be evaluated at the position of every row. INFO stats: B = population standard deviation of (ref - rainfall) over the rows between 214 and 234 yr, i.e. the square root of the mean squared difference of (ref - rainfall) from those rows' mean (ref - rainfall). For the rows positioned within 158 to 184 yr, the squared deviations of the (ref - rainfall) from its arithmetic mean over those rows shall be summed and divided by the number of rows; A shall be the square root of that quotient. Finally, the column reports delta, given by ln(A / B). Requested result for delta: 0.6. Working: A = 0.083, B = 0.05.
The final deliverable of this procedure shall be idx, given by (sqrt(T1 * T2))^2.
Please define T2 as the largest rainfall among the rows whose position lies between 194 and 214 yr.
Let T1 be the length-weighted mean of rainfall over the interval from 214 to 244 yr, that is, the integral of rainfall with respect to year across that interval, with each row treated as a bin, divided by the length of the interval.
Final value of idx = 7.7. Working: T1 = 2.70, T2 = 2.84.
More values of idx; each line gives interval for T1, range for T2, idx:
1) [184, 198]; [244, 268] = 7.6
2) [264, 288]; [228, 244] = 7.6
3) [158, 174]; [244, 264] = 7.3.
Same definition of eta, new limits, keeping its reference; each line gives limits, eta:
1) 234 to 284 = 256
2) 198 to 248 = 241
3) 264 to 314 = 311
